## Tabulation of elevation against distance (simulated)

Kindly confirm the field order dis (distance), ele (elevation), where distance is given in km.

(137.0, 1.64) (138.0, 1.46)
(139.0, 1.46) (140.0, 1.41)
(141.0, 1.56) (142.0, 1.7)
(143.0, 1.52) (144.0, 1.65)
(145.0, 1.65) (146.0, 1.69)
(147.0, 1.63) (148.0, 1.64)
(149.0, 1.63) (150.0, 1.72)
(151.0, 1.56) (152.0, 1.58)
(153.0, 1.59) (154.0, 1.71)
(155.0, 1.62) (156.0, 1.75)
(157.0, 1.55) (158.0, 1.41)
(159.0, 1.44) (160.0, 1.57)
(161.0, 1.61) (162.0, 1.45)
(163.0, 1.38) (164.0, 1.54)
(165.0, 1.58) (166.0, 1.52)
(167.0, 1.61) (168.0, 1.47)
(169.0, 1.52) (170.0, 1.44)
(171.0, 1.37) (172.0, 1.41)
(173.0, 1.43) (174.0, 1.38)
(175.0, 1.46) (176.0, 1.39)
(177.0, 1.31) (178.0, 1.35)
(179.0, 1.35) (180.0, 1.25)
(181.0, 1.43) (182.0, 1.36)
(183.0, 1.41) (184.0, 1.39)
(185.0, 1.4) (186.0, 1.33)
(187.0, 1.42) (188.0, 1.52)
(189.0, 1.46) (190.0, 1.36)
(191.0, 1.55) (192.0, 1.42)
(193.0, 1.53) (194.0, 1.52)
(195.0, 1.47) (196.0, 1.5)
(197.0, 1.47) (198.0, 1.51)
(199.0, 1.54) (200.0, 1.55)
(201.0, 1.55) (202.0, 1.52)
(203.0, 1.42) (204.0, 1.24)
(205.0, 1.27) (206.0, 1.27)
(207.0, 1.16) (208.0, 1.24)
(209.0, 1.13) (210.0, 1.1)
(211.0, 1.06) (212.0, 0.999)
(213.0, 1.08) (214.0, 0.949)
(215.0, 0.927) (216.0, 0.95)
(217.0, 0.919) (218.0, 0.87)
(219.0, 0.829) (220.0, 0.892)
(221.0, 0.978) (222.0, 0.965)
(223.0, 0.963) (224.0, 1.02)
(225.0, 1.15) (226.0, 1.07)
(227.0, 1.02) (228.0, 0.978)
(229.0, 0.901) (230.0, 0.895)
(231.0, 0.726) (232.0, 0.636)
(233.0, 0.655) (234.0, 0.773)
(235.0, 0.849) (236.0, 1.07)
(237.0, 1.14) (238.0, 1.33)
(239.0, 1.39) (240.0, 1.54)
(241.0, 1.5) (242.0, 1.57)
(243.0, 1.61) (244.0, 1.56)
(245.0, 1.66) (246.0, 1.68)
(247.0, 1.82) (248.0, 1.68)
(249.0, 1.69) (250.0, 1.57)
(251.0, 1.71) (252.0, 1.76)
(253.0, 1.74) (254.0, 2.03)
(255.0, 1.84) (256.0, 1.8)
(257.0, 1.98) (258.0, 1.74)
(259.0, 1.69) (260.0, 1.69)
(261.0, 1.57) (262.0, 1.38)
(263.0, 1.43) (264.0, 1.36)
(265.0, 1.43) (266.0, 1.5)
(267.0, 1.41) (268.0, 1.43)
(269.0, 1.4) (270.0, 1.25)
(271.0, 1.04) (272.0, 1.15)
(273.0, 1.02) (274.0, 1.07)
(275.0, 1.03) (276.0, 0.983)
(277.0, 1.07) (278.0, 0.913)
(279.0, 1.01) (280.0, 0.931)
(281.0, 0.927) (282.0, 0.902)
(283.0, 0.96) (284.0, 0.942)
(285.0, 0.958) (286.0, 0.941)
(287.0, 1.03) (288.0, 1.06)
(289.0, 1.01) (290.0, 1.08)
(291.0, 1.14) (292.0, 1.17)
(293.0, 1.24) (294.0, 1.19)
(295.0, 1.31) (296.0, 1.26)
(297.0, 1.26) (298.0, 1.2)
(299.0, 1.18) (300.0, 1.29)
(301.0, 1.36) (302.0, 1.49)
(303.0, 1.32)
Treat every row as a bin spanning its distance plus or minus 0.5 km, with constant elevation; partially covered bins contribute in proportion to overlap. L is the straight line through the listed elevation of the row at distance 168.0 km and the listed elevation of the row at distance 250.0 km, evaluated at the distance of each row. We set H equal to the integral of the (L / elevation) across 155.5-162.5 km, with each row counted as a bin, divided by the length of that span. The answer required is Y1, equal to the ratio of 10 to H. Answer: 10.5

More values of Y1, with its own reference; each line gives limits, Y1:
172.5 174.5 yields 9.5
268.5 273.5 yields 7.2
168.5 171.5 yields 9.8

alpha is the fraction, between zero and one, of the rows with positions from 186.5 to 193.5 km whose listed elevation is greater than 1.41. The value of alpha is 0.9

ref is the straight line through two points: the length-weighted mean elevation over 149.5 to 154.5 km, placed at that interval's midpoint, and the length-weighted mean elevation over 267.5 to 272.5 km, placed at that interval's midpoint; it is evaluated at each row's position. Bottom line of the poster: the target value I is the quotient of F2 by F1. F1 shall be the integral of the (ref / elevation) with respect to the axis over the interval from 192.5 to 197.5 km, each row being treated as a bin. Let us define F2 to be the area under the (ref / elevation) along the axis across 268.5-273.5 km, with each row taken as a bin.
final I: 1.08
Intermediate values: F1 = 5.0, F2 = 5.4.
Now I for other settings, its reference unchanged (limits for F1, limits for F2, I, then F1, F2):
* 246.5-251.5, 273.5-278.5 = 1.56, 3.9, 6.1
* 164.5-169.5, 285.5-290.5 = 1.14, 5.1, 5.9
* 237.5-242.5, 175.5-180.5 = 1.26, 4.6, 5.8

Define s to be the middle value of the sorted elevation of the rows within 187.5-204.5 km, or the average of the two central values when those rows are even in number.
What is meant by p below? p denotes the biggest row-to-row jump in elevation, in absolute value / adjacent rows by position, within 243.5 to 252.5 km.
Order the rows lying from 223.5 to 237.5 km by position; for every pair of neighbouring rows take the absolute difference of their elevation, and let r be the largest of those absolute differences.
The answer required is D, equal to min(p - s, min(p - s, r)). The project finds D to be -1.37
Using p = 0.14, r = 0.221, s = 1.51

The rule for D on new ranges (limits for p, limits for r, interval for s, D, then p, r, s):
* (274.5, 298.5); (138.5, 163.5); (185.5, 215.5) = -1.26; 0.16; 0.200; 1.42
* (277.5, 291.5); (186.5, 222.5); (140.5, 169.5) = -1.48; 0.10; 0.190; 1.58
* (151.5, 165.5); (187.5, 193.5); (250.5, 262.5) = -1.54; 0.20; 0.190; 1.74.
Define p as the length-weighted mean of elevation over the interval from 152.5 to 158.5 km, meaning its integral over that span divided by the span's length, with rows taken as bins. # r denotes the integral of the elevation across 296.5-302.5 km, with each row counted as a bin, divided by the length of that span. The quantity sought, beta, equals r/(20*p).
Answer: 0.040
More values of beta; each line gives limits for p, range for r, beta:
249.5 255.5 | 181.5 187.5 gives 0.039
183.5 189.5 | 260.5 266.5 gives 0.051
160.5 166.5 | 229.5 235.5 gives 0.025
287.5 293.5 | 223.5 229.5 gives 0.046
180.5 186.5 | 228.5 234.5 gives 0.028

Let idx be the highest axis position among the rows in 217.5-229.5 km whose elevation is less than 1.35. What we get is 229.0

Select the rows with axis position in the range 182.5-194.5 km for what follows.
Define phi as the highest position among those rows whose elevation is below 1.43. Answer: 192.0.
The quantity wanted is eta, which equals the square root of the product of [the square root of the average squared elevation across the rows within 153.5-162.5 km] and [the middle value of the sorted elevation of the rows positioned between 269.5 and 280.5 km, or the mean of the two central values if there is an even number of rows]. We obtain 1.27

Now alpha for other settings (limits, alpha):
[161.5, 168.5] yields 0.9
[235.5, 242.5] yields 0.4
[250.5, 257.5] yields 1.0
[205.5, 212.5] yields 0.0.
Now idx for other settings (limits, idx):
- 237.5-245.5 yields 238.0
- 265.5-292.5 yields 292.0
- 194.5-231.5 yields 231.0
